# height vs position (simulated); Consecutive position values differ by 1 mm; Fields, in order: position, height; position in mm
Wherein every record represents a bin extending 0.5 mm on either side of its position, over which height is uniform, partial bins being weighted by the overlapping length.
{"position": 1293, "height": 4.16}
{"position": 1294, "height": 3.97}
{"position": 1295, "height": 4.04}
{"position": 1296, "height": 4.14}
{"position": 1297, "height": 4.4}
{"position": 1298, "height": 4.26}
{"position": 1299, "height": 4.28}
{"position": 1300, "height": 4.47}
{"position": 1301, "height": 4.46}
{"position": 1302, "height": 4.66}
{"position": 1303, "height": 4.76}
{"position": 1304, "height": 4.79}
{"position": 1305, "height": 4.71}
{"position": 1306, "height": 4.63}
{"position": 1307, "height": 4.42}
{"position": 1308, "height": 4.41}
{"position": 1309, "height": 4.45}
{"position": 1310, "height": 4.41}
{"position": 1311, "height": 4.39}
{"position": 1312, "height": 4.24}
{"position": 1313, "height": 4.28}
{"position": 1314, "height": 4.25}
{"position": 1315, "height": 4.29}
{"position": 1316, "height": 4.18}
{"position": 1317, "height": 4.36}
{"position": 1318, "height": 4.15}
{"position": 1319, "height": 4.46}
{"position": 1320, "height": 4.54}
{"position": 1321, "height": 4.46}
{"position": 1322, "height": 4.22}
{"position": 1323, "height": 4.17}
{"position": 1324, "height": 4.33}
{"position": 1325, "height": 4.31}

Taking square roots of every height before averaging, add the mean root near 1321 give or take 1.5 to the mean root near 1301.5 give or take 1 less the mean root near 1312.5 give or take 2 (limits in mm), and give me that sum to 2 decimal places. 2.16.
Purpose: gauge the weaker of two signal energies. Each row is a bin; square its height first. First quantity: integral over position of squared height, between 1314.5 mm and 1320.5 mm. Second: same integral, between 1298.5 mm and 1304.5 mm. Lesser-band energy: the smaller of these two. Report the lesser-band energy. 113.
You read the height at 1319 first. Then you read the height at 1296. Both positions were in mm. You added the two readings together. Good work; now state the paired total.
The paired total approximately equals 8.6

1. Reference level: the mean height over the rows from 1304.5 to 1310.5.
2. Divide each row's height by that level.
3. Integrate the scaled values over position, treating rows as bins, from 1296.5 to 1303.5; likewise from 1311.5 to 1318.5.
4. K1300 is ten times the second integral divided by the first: 9.5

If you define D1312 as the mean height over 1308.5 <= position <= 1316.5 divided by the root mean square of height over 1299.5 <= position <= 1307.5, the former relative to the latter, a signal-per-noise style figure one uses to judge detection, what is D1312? 0.93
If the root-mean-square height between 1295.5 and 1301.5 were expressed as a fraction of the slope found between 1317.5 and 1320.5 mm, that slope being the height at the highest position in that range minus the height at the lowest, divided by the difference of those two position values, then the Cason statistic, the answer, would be 22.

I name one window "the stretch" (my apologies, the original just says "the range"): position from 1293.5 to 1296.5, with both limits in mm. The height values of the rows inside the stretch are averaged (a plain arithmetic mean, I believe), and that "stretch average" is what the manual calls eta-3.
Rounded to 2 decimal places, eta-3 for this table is 4.05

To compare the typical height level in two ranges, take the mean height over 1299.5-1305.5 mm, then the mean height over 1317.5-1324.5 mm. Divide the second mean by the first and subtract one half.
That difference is 0.433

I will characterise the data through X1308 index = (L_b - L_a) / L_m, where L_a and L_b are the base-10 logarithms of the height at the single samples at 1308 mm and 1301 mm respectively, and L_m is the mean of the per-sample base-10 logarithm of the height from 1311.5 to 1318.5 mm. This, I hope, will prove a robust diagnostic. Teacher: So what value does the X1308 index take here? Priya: 0.01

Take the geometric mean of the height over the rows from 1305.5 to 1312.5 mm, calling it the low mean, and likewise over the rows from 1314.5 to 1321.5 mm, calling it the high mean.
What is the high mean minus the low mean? -0.07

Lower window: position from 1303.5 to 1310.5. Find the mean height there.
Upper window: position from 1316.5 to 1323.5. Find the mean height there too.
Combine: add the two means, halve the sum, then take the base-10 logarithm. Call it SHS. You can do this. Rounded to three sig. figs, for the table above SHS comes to 0.648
